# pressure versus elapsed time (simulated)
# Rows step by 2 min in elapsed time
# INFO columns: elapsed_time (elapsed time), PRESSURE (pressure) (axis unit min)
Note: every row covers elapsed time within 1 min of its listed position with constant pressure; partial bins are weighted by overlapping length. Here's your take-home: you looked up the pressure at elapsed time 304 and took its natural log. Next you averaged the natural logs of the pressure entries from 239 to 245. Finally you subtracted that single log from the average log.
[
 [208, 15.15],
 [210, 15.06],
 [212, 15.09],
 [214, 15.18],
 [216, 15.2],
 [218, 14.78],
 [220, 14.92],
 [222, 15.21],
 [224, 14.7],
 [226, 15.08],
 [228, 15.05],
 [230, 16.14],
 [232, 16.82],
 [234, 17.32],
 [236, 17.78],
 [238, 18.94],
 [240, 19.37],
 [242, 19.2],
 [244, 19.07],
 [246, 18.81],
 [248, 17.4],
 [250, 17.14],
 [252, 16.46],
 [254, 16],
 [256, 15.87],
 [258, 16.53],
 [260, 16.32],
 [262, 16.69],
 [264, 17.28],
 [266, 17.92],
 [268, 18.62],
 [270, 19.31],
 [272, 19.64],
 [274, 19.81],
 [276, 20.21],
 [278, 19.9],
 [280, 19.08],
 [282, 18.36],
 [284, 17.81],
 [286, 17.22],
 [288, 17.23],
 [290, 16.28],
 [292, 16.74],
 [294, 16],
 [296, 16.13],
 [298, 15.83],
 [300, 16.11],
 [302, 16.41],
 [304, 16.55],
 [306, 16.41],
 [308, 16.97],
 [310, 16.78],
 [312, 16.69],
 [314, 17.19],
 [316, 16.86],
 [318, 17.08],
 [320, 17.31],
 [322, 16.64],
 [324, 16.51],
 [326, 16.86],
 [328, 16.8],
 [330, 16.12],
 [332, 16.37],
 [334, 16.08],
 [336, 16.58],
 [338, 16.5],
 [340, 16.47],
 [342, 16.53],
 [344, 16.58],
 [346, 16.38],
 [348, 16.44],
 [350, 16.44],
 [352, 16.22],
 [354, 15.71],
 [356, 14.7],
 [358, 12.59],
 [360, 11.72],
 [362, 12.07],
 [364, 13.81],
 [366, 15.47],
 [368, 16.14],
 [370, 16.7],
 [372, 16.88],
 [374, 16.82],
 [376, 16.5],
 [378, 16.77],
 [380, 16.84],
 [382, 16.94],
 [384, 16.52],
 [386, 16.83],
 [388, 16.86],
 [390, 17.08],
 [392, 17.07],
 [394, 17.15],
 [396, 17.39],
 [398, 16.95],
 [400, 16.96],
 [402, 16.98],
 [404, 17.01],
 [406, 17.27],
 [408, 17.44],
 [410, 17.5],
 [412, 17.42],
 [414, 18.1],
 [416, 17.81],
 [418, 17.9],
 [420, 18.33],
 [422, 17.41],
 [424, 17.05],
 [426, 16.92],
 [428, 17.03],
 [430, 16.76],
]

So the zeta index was 0.15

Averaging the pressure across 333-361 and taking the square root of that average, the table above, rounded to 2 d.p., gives 3.95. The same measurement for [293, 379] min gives 4.01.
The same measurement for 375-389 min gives 4.09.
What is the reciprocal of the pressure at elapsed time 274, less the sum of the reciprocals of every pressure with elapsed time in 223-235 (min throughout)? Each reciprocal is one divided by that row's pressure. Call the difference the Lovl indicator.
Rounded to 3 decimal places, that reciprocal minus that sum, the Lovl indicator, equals -0.329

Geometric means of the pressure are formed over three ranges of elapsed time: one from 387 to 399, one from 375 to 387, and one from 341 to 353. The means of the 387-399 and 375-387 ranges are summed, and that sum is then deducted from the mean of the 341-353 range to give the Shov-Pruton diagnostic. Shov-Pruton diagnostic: -17.4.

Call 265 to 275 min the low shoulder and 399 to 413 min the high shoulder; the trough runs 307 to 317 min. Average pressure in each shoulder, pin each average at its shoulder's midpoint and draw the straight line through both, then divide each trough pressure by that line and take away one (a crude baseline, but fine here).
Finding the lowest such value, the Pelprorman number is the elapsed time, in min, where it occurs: 312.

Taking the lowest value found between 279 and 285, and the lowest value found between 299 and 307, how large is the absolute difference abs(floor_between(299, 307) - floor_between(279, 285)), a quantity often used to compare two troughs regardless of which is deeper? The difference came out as 1.70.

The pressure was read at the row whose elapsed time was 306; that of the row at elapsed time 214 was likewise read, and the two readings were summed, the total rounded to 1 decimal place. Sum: 31.6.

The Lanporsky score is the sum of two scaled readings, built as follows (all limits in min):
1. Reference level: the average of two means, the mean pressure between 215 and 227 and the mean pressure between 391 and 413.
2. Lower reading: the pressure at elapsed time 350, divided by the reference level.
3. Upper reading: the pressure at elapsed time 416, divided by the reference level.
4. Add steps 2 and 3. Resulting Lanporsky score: 2.13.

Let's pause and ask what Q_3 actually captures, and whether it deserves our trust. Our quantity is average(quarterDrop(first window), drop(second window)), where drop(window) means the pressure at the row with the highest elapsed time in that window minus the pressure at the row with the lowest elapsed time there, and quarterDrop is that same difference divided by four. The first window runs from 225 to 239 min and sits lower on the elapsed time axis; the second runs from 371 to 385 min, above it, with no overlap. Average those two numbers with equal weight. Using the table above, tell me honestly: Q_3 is 0.30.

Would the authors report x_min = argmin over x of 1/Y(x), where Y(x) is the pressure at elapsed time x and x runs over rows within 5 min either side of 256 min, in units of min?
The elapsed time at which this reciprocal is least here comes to 258 min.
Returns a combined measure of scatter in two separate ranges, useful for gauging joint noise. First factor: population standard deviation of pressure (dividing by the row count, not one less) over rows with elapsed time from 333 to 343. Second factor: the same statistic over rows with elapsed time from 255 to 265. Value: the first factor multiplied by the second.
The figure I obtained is 0.08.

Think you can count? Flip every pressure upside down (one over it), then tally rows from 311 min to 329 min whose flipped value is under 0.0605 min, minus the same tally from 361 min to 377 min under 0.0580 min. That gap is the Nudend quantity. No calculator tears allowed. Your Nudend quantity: 8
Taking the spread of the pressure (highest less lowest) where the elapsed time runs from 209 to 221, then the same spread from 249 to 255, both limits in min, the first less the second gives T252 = -0.72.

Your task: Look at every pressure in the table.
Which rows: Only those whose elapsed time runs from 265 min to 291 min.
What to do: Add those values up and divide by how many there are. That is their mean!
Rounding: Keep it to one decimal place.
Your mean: 18.6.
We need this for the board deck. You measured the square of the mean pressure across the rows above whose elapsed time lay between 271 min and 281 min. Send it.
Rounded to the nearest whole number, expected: 389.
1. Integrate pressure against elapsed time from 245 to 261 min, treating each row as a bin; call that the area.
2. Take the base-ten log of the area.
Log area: 2.43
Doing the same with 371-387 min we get 2.43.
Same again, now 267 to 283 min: 2.49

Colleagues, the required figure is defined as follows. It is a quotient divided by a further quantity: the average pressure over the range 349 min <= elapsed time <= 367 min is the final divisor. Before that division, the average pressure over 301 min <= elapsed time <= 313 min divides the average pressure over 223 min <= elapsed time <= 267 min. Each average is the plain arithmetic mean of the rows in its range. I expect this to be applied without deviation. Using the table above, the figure 0.072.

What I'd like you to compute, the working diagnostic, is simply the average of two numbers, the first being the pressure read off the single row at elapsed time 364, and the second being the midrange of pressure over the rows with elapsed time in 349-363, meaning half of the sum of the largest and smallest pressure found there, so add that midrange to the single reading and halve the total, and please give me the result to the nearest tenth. 13.9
